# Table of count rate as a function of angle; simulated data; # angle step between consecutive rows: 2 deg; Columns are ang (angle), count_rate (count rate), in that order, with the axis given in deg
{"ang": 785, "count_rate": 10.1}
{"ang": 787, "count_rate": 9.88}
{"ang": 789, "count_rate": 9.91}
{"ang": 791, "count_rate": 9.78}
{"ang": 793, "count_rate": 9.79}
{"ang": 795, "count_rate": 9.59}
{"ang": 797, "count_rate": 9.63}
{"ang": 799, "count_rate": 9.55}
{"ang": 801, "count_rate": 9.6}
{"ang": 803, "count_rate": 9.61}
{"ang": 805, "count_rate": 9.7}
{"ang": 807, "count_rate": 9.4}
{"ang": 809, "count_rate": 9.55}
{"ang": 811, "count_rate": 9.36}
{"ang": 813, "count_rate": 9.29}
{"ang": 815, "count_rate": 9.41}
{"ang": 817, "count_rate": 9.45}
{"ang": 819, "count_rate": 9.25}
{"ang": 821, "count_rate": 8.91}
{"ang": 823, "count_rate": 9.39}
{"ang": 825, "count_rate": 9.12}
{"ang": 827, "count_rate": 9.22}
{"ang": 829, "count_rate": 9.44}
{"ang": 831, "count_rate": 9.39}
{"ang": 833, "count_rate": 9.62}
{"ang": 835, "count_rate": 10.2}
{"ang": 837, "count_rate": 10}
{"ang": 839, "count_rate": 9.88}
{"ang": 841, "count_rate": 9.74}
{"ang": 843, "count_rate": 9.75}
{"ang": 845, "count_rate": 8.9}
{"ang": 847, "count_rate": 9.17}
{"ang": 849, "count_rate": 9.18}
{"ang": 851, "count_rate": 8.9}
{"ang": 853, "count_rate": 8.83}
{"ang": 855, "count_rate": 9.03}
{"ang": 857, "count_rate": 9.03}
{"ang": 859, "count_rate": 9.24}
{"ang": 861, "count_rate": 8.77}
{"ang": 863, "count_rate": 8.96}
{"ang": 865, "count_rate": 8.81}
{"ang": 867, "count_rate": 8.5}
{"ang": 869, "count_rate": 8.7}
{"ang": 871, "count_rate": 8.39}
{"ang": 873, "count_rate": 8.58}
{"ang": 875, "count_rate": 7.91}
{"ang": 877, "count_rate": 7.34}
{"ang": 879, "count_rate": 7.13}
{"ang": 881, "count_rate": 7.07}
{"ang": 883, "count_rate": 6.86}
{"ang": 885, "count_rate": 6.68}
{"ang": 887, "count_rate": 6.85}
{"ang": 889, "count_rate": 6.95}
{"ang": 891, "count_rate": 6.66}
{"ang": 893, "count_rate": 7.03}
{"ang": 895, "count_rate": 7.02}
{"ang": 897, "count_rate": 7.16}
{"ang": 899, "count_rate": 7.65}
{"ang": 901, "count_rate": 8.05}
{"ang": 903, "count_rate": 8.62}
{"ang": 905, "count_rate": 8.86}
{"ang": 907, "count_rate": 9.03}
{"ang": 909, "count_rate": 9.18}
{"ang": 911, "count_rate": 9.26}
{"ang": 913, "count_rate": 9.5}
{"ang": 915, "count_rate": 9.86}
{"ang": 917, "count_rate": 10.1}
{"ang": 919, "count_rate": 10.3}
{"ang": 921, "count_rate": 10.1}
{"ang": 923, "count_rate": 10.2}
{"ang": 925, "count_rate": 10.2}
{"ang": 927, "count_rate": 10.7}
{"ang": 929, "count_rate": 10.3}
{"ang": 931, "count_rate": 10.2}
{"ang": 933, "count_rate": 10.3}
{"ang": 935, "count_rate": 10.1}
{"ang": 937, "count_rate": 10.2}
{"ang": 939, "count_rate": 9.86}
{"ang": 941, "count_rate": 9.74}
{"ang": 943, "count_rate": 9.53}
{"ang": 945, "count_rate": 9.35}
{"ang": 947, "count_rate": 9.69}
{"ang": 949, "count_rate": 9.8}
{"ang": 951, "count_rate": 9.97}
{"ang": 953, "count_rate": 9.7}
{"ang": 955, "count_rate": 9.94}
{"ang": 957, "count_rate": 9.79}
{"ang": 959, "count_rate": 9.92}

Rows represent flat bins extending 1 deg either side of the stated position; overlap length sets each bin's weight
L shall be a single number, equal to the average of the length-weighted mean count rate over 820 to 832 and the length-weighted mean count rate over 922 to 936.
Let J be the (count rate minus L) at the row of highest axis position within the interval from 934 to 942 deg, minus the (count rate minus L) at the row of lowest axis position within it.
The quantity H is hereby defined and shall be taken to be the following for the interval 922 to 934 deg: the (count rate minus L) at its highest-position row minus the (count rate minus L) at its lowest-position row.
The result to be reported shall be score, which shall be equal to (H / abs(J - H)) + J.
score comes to -0.1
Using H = 0.1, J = -0.4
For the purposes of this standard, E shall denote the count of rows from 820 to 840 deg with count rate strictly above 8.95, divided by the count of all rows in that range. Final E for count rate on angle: 0.90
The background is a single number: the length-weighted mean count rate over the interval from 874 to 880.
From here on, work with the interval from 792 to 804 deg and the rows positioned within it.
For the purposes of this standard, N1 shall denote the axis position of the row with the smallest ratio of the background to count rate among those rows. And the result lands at 793 deg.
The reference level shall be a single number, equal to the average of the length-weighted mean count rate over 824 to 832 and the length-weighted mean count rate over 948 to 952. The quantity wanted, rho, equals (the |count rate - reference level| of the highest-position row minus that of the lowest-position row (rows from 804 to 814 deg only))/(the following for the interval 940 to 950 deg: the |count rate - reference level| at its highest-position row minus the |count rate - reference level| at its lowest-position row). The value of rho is 3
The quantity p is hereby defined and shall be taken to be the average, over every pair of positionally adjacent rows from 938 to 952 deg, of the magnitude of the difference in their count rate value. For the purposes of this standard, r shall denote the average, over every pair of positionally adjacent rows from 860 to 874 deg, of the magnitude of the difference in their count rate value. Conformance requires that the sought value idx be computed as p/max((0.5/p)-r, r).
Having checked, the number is 0.08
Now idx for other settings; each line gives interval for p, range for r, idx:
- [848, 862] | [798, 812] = 0.09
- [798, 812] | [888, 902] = 0.04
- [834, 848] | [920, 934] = 0.16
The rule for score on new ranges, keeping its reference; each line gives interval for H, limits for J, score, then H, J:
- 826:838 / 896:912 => 2.7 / 0.8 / 2.1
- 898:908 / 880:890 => 0.8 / 1.4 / -0.1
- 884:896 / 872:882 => -1.3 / 0.3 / -1.5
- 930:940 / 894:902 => 0.8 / -0.3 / 1.0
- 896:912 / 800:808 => 0.7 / 2.1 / -0.2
